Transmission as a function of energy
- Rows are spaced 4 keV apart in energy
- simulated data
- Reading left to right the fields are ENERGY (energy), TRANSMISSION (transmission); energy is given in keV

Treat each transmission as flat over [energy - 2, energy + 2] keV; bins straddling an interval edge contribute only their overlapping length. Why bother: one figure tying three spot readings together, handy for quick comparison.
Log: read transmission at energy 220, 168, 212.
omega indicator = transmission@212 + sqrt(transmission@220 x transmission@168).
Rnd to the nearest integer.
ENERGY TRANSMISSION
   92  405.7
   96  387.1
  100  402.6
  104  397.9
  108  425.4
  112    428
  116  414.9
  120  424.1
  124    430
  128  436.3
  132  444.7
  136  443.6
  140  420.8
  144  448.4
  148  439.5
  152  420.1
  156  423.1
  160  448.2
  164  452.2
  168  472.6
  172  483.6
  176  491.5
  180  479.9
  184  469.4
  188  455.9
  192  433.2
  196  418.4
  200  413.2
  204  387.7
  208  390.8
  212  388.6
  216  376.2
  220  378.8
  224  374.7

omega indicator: 812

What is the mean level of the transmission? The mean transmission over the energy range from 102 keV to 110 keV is 412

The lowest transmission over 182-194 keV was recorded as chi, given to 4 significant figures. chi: 433.2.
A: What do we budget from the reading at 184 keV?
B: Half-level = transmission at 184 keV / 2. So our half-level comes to 235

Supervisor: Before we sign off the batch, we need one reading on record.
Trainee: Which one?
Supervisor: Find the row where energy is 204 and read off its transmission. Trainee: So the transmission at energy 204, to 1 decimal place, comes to 387.7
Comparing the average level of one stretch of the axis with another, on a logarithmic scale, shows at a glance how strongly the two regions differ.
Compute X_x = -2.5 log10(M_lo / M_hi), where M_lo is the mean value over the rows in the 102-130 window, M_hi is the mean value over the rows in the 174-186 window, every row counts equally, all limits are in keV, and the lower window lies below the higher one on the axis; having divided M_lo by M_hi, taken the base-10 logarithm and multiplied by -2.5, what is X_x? 0.14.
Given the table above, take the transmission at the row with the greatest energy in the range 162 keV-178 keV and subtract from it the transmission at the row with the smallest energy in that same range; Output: 39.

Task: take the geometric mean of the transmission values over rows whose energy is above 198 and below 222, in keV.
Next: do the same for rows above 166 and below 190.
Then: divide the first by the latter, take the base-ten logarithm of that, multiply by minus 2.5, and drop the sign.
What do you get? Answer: 0.22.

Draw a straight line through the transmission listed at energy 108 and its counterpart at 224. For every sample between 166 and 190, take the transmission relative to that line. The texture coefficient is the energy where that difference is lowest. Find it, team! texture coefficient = 188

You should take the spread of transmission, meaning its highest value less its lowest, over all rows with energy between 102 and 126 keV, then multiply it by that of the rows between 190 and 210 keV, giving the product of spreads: 1461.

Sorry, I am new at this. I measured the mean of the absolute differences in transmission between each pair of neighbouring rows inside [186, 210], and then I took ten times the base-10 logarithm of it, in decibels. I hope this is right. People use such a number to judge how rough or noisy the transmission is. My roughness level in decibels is 11.5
